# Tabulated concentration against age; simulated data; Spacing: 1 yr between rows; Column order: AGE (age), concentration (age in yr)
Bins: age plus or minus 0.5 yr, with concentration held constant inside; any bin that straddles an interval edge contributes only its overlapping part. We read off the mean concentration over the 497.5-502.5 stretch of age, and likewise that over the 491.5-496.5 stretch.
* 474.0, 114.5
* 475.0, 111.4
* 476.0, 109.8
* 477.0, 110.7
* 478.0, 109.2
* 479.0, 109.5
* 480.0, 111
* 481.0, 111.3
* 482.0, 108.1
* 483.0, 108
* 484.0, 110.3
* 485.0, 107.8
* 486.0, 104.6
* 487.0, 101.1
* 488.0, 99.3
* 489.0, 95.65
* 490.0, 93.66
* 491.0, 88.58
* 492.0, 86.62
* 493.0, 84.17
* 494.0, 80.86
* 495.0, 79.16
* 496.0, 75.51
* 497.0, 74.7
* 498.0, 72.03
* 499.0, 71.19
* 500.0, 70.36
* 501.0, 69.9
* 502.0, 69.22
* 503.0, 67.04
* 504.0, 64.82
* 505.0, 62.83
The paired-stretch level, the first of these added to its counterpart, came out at 152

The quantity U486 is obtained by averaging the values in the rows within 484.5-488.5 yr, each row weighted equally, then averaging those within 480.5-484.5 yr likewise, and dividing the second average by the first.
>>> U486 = 1.06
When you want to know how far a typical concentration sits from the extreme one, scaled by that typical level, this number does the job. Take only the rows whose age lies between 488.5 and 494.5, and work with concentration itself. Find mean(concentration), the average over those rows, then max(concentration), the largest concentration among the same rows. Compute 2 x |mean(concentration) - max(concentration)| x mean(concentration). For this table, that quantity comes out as 1305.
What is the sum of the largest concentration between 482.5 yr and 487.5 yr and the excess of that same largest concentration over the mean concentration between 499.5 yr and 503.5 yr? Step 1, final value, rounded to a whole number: 151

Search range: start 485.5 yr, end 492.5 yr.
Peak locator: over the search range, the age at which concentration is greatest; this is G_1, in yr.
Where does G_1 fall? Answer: 486.0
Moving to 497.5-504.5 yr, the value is 498.0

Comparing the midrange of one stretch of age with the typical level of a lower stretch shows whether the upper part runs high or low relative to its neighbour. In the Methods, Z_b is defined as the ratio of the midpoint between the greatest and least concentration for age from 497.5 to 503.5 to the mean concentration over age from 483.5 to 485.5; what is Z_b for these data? 0.64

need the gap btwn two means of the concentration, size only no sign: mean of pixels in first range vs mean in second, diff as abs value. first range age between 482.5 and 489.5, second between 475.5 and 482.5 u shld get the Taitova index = 6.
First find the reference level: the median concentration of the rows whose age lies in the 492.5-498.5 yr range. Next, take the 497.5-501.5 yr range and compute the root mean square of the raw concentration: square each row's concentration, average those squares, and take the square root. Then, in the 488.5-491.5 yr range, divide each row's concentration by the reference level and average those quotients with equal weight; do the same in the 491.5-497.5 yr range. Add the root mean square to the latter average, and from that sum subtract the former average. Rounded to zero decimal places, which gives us 71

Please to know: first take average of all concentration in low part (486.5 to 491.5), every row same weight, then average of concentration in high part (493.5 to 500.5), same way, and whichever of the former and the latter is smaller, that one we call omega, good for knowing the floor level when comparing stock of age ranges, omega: 75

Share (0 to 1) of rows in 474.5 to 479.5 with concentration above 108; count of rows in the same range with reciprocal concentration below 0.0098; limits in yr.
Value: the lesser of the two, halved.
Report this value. 0.50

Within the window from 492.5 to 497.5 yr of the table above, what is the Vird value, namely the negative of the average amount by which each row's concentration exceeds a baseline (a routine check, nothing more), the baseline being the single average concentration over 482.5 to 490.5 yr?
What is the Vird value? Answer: 24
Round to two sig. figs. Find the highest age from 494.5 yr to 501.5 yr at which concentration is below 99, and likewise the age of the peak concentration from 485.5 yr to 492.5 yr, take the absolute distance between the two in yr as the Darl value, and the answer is 15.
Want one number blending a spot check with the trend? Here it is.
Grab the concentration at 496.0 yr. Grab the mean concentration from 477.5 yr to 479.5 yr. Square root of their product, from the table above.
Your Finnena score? 91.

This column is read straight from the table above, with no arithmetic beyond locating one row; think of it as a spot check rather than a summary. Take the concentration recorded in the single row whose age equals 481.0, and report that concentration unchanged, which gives 111.3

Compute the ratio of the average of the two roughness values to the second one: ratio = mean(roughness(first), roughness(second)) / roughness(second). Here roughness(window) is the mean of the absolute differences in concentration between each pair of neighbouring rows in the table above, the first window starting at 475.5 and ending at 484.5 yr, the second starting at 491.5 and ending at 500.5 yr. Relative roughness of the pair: 0.81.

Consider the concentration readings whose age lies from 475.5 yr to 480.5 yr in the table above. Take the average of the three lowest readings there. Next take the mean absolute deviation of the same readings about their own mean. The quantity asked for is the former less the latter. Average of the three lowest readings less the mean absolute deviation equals 109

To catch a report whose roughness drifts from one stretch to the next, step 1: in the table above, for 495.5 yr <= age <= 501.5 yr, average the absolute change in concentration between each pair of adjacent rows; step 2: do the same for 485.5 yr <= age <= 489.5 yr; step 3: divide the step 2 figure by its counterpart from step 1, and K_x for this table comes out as 2.7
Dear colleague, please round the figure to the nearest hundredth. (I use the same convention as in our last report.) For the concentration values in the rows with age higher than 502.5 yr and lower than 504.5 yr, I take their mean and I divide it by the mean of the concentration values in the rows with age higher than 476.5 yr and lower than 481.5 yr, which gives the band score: 0.60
